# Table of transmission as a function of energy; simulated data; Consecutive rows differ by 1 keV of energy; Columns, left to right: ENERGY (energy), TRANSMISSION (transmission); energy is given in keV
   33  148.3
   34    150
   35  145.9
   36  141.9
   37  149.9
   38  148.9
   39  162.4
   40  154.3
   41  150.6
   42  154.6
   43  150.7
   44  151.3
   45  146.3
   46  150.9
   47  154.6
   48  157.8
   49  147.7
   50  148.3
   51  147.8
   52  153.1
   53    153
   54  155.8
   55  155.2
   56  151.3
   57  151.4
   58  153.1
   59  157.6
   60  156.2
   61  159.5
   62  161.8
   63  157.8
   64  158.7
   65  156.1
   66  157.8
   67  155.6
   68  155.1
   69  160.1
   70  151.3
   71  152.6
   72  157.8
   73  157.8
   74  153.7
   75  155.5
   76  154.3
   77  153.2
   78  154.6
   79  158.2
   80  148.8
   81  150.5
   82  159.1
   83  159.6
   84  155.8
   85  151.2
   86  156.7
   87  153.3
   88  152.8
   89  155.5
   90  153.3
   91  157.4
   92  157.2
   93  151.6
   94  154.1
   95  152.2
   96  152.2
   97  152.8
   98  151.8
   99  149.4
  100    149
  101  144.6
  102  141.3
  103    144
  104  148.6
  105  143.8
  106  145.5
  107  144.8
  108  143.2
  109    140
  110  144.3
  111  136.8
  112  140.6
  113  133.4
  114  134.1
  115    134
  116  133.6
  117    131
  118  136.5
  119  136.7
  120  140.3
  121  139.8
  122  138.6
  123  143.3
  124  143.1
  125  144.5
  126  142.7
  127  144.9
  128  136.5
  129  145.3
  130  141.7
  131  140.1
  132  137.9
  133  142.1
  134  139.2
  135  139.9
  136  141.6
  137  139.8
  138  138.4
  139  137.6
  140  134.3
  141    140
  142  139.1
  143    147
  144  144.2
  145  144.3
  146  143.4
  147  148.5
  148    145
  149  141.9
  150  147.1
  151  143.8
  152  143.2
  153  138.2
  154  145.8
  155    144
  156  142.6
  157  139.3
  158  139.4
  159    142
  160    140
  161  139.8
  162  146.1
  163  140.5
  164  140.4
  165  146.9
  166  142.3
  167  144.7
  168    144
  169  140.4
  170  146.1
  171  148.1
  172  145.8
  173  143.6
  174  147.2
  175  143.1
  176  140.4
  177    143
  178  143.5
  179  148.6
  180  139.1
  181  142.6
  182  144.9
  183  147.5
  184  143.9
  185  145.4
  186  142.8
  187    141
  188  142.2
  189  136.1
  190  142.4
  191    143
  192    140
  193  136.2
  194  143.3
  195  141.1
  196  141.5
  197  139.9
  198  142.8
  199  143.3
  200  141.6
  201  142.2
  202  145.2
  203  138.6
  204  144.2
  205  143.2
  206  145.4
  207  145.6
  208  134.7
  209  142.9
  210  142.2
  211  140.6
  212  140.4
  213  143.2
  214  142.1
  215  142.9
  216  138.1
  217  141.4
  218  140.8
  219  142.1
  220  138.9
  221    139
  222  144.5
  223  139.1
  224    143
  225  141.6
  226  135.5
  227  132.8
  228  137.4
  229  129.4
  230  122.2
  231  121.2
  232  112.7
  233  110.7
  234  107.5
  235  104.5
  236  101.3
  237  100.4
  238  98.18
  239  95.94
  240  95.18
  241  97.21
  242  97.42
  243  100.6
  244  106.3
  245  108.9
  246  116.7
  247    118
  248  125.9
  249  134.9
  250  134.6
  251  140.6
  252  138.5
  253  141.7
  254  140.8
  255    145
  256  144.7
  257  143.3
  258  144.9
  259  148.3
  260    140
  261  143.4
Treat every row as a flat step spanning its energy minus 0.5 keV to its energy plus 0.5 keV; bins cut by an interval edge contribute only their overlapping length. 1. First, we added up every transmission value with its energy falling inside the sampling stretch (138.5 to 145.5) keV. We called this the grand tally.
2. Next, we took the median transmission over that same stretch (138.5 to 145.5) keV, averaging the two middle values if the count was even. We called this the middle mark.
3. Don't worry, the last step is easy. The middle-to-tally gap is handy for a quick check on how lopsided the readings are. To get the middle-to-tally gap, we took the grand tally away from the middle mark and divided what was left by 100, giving -8.5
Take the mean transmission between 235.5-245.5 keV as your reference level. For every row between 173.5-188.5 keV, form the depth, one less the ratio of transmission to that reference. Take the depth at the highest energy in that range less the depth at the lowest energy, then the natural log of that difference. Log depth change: -3.0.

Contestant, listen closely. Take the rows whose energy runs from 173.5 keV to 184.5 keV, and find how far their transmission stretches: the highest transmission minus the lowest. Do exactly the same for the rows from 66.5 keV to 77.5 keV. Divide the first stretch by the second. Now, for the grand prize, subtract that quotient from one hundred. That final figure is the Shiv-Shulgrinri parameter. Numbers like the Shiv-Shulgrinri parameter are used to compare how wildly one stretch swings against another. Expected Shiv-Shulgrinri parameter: 98.9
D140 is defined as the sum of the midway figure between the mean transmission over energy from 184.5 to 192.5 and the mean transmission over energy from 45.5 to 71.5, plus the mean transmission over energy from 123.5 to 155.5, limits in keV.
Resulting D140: 290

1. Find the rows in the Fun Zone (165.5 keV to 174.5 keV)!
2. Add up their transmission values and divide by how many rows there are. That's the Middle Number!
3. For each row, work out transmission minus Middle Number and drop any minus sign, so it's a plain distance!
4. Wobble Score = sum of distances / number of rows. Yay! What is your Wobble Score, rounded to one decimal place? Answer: 1.9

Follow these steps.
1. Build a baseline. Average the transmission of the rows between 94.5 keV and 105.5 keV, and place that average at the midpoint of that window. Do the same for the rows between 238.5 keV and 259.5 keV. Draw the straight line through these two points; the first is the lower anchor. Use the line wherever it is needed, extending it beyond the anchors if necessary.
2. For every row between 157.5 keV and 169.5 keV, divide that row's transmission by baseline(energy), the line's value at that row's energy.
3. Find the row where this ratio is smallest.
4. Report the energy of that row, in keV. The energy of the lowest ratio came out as 158 keV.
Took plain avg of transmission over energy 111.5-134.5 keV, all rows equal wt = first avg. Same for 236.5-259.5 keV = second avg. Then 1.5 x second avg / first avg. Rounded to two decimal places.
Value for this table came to 1.32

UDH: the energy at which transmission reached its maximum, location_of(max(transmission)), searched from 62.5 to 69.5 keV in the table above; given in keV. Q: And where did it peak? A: 69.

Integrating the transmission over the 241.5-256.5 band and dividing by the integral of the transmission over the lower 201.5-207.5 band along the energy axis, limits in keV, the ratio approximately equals 2.2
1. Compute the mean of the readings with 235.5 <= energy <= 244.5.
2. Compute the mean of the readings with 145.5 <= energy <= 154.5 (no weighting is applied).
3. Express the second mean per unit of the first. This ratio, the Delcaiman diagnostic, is 1.45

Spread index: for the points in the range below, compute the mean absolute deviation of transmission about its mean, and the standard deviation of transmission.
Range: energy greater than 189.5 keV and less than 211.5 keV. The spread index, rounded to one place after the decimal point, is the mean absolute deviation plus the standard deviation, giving 4.7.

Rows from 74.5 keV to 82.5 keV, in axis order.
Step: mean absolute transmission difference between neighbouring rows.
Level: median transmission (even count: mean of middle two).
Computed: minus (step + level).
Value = -158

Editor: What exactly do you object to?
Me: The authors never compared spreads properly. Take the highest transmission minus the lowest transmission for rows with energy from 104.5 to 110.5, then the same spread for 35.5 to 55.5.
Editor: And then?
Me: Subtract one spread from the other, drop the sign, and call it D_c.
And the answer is 15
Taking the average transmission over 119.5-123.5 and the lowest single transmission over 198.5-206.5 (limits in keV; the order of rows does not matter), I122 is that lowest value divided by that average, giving 0.99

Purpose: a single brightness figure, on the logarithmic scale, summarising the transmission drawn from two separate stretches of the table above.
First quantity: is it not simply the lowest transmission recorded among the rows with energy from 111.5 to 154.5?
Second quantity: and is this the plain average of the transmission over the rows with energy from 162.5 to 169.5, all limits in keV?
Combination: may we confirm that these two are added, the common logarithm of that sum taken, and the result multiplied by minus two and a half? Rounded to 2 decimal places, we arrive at -6.09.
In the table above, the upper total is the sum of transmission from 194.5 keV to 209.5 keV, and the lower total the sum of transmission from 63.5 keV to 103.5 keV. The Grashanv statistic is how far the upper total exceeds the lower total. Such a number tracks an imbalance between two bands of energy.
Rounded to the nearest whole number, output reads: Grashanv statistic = -4014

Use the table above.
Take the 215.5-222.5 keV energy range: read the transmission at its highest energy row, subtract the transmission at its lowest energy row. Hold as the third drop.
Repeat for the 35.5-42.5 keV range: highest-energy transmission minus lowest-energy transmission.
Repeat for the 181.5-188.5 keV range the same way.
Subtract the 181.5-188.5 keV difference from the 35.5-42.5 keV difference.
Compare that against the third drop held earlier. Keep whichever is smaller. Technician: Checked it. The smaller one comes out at 6.40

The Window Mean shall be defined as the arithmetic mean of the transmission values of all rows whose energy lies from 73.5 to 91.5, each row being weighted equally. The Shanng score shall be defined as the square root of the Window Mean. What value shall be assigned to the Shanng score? 12.4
